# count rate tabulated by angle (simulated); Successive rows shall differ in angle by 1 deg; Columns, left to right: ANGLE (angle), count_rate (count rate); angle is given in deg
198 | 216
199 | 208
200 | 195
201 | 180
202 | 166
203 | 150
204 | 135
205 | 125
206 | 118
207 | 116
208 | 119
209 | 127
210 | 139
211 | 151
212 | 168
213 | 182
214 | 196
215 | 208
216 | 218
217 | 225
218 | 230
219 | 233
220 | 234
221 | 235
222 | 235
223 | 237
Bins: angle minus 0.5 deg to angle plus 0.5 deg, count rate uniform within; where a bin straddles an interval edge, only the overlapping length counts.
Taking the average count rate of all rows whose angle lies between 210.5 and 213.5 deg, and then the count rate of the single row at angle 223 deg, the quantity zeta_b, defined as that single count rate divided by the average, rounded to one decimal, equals 1.4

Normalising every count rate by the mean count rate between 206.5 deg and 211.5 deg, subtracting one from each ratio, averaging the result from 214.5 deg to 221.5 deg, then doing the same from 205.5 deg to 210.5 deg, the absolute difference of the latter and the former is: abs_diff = 0.78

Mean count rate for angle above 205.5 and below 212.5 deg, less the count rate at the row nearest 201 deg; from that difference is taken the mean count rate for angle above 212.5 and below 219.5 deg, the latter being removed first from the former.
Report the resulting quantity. -259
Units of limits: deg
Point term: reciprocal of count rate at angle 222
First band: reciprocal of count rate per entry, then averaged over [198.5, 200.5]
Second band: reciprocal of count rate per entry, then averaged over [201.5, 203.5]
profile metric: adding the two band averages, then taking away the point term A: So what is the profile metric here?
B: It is 0.0071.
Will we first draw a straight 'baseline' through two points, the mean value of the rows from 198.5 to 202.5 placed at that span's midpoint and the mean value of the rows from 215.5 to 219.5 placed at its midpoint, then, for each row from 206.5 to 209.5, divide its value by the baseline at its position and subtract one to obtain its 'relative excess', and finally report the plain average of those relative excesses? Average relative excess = -0.4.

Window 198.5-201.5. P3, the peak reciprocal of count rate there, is 0.0056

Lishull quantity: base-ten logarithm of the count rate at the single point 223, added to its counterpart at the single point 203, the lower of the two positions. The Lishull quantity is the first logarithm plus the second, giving 4.55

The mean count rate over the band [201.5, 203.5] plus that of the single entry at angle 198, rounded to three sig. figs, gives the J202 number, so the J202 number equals 374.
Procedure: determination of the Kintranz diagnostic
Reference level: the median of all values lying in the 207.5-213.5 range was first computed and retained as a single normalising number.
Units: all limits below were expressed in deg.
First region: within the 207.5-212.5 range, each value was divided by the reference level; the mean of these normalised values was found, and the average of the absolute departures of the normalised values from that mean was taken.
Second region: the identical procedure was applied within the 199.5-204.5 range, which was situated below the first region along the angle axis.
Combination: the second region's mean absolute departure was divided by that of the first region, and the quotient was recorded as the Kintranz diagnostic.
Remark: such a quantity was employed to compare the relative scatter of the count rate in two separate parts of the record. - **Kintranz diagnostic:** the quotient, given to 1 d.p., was 1.2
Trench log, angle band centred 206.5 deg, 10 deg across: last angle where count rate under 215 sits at 211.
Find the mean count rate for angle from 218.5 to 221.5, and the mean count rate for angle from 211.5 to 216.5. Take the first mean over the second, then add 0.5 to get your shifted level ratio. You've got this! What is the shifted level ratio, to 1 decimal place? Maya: 1.7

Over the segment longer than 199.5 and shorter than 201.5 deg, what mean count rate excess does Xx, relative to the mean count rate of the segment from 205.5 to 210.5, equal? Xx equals 64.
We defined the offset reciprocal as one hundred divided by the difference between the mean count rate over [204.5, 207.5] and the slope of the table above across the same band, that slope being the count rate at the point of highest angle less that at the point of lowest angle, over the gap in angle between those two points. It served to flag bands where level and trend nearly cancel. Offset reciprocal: 0.81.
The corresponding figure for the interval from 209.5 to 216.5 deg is 0.60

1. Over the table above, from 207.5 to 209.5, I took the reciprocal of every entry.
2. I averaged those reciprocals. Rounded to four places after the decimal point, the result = 0.0081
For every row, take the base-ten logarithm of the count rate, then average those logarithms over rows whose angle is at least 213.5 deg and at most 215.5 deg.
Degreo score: 2.31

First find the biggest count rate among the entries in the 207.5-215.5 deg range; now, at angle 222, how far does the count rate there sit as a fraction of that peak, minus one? 0.13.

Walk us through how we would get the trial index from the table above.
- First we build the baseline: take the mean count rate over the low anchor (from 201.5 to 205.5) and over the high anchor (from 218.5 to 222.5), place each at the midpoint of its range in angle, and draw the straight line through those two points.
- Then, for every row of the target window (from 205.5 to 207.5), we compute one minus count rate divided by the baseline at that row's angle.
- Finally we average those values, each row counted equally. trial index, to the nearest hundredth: 0.27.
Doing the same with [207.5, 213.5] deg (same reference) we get 0.19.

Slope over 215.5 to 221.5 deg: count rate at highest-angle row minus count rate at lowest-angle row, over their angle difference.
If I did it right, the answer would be 3.4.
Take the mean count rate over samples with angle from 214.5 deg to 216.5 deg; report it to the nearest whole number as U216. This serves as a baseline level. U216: 213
